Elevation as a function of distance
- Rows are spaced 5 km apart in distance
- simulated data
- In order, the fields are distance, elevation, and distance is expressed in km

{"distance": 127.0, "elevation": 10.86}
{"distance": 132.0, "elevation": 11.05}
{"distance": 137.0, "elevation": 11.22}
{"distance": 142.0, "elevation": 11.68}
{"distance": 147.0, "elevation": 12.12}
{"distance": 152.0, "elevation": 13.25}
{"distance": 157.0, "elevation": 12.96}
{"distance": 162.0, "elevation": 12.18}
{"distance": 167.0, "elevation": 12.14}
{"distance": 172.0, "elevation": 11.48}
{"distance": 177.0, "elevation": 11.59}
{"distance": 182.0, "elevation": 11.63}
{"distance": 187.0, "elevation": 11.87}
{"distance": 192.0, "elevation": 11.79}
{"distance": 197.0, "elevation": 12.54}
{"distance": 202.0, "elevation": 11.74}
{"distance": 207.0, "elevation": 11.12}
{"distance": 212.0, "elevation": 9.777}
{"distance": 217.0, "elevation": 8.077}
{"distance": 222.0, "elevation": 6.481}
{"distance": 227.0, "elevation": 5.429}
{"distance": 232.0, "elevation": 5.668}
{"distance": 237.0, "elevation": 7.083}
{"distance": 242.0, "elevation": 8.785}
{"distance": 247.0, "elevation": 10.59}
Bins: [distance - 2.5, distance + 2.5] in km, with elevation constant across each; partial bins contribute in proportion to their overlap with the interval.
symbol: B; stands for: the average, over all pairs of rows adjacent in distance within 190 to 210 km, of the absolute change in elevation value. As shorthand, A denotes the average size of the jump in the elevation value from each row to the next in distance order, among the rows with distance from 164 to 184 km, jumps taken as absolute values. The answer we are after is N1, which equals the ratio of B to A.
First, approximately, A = 0.27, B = 0.72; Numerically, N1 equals 2.7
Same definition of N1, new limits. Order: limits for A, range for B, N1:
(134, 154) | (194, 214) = 1.4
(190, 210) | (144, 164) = 1.0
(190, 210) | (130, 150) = 0.5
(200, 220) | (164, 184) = 0.2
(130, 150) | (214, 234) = 2.7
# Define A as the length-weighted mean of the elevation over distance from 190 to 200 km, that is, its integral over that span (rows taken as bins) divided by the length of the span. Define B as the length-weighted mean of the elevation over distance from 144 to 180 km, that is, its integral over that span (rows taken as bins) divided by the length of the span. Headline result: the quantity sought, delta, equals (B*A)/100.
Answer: 1.49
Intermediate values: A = 12.2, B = 12.2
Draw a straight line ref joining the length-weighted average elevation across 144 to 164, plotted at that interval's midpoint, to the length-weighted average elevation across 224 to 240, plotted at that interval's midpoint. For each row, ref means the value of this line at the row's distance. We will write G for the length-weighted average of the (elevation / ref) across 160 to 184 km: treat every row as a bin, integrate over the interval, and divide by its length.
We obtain 1.06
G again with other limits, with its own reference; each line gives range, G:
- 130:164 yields 0.92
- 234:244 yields 1.40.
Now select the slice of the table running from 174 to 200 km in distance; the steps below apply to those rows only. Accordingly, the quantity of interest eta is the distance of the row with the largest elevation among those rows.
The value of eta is 197.0 km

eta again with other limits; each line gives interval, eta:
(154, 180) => 157.0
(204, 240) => 207.0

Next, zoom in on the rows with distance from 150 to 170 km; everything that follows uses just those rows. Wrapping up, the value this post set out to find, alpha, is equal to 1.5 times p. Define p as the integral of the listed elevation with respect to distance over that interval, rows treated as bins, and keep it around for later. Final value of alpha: 378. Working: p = 252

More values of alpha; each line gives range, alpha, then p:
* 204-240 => 418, 278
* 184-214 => 518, 345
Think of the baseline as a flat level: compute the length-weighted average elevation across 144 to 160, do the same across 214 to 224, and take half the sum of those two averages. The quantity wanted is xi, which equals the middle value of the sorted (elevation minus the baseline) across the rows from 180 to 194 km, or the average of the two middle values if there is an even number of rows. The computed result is 1.7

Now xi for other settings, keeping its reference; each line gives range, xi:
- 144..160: 2.9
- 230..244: -3.0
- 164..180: 1.5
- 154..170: 2.1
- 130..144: 1.1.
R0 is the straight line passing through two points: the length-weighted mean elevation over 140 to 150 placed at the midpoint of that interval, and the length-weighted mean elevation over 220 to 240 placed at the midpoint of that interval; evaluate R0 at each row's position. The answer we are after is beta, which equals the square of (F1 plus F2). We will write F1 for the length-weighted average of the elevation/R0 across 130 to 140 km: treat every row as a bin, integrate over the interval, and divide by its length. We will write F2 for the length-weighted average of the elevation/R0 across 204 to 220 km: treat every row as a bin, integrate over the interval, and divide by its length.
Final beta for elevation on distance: 4.7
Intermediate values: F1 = 0.88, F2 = 1.29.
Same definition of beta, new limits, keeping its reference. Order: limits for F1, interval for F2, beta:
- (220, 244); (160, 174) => 5.1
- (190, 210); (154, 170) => 6.6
